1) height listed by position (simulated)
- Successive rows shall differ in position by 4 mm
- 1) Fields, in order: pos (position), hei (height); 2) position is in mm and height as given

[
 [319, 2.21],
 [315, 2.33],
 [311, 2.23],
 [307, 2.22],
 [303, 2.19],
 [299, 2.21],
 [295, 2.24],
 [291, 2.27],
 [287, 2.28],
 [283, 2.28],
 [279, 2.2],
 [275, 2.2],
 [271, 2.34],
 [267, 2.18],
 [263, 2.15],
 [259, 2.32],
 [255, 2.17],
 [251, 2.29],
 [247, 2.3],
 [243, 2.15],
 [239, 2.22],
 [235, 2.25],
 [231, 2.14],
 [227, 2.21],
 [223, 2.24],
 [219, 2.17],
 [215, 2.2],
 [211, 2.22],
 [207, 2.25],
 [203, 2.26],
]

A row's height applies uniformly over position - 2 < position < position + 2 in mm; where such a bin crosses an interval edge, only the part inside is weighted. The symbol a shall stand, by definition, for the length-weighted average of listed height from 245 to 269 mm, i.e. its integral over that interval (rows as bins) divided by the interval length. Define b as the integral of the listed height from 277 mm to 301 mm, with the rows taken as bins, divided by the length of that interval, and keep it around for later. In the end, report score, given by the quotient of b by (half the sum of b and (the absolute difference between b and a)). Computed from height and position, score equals 1.99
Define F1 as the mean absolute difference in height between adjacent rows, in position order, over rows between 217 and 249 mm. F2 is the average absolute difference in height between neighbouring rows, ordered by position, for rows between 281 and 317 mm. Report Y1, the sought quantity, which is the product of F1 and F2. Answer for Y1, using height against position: 0.0022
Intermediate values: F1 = 0.08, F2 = 0.03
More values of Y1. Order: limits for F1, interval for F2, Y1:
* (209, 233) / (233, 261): 0.0039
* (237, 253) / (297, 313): 0.0015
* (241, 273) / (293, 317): 0.0043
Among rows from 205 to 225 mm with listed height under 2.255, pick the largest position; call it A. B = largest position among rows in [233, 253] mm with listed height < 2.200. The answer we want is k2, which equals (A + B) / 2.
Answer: 233 mm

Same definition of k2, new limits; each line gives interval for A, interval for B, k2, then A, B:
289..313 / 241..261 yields 283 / 311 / 255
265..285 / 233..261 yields 267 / 279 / 255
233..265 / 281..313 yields 283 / 263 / 303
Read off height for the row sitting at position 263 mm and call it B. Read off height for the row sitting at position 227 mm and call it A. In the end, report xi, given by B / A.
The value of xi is 0.97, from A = 2.21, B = 2.15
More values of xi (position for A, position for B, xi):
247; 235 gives 0.98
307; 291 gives 1.02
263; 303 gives 1.02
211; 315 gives 1.05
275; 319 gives 1.00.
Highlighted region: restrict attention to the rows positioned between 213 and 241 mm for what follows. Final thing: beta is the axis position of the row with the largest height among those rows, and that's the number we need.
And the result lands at 235 mm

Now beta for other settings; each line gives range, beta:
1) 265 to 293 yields 271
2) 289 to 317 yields 315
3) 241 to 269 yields 259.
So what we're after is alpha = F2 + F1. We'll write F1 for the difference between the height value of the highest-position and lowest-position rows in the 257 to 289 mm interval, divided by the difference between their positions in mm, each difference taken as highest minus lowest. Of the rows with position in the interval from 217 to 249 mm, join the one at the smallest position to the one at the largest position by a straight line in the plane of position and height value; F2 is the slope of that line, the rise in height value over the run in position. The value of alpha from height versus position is 0.003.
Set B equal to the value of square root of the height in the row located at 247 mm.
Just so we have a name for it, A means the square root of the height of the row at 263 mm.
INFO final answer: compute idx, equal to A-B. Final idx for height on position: -0.050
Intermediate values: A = 1.47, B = 1.52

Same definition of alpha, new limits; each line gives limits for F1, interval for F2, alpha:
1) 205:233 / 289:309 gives -0.008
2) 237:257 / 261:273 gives 0.021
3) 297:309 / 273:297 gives 0.003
